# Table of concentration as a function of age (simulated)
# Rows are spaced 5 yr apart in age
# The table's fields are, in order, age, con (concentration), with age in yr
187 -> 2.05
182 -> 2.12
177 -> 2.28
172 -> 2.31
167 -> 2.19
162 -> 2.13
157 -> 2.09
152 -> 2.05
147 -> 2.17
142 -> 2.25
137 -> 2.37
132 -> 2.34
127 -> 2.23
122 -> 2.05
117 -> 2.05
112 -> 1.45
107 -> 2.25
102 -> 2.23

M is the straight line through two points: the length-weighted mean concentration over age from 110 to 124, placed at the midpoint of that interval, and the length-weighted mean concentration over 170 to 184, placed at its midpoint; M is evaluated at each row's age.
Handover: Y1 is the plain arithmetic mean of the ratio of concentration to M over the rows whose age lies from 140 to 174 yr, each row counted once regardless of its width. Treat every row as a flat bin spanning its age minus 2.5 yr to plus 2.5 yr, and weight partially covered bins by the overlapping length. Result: 1.03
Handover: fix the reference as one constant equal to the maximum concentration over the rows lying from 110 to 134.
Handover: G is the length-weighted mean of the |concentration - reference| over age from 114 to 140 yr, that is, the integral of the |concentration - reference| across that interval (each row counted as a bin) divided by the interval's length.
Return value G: 0.16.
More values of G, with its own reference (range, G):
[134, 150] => 0.10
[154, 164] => 0.23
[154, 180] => 0.14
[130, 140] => 0.02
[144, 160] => 0.23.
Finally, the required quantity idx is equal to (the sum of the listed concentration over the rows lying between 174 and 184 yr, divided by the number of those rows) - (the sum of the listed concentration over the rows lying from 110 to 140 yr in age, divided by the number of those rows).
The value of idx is 0.12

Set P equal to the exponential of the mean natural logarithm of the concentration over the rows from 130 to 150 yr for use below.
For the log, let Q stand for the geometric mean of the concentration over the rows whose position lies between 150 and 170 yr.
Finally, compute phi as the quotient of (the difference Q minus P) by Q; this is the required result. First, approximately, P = 2.28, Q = 2.11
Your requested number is -0.08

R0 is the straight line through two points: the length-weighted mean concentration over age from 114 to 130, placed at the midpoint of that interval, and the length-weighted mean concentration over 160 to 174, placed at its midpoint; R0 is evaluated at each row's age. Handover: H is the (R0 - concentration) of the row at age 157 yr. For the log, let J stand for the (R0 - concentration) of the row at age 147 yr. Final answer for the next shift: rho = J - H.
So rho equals -0.1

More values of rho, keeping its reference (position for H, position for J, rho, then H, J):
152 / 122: -0.1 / 0.12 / 0.05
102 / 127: 0.1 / -0.18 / -0.12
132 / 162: 0.3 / -0.22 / 0.07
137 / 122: 0.3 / -0.24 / 0.05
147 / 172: -0.1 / -0.01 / -0.09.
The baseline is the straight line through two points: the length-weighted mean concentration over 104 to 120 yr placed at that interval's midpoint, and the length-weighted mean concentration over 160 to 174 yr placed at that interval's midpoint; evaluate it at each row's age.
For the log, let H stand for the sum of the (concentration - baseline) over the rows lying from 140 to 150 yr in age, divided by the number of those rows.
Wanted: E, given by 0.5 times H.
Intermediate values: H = 0.11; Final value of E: 0.06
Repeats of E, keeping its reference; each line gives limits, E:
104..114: -0.03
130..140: 0.16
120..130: 0.07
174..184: -0.04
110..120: -0.10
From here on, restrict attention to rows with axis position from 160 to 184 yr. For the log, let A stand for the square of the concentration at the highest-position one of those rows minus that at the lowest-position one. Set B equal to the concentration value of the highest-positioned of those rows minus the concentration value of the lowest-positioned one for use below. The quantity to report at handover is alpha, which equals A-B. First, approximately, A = 0.0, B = -0.01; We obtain 0.0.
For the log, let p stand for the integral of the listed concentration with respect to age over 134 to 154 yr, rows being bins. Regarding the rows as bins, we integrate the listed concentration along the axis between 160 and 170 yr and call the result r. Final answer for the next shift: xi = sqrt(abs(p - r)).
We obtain 4.8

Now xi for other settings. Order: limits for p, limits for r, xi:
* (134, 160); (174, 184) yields 5.9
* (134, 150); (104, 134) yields 5.1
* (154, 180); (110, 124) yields 5.6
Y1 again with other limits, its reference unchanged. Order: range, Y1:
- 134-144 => 1.16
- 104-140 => 1.11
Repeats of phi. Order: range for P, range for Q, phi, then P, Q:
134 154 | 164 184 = 0.01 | 2.21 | 2.22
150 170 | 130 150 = 0.07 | 2.11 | 2.28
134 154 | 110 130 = -0.15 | 2.21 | 1.92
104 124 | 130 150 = 0.16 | 1.92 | 2.28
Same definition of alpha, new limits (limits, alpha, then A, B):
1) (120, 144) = 0.7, 0.9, 0.20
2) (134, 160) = -1.0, -1.2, -0.28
